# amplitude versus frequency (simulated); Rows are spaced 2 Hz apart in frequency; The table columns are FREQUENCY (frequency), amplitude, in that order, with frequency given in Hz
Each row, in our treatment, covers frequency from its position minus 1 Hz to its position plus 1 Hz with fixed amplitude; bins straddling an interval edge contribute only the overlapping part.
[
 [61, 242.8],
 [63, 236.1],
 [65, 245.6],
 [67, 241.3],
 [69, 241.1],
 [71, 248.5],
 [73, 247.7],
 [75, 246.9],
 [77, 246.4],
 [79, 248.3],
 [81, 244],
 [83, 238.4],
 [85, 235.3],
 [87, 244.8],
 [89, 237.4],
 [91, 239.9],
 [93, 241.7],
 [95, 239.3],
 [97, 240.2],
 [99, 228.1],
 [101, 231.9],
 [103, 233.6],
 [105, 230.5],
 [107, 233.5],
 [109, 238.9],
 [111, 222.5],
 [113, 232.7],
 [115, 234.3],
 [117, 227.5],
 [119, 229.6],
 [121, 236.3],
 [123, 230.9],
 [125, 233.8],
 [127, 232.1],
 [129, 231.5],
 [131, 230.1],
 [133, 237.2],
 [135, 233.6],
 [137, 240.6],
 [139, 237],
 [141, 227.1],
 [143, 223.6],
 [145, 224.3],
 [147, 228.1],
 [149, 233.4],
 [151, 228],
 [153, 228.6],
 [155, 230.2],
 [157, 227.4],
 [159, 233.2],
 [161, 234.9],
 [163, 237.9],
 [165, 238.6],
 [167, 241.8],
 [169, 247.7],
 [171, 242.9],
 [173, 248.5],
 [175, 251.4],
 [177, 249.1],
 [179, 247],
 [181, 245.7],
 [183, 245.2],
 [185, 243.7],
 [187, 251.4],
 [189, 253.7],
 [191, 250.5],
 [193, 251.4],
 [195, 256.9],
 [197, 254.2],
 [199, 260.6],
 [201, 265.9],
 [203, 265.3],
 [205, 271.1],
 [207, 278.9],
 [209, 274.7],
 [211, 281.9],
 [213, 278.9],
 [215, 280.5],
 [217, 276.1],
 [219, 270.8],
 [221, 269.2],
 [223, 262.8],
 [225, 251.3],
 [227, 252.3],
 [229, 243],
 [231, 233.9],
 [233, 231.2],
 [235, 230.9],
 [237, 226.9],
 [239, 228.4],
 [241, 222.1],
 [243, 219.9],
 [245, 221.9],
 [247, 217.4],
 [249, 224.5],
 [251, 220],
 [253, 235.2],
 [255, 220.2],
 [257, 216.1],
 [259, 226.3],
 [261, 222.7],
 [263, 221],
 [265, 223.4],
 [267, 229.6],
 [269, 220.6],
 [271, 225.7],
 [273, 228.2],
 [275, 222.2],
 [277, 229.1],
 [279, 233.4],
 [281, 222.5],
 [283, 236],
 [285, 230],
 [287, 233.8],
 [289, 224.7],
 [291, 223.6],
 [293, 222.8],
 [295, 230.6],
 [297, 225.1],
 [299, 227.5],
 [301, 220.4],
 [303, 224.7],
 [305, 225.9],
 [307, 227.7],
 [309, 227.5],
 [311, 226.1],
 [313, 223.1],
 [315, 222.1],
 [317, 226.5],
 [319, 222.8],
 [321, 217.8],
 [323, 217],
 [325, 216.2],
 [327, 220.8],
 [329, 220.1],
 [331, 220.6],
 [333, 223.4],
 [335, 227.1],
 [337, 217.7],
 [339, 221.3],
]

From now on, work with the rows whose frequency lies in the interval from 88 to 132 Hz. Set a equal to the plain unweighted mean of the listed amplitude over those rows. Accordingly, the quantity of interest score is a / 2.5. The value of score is 93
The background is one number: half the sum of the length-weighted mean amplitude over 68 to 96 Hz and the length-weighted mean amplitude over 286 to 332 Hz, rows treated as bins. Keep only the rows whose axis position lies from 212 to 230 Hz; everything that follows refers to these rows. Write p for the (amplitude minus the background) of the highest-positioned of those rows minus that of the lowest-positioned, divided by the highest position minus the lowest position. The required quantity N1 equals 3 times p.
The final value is -6.7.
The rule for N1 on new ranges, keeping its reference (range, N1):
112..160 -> 0.0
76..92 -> -1.4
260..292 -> 0.1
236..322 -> -0.3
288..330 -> -0.3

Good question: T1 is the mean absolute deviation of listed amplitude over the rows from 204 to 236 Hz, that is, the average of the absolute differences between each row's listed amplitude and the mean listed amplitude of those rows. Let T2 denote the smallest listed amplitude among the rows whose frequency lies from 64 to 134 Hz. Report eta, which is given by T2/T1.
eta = 14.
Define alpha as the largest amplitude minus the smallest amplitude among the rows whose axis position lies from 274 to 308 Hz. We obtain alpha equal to 16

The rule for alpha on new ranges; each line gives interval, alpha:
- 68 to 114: 26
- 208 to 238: 55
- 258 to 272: 9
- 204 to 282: 66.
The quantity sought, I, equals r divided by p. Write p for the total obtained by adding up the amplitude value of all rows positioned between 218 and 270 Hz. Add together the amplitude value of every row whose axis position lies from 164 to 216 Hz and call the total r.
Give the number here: 1.11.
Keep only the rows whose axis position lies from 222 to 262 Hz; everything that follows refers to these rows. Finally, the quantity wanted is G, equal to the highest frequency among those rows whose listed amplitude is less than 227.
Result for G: 261 Hz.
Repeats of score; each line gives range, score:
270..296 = 91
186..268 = 98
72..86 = 98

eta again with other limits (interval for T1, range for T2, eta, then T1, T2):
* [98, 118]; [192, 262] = 64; 3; 216.1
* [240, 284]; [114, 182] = 51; 4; 223.6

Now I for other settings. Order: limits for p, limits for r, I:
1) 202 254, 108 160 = 0.93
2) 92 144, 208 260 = 1.04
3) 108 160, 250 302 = 0.98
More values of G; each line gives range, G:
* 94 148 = 145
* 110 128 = 111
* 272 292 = 291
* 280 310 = 305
